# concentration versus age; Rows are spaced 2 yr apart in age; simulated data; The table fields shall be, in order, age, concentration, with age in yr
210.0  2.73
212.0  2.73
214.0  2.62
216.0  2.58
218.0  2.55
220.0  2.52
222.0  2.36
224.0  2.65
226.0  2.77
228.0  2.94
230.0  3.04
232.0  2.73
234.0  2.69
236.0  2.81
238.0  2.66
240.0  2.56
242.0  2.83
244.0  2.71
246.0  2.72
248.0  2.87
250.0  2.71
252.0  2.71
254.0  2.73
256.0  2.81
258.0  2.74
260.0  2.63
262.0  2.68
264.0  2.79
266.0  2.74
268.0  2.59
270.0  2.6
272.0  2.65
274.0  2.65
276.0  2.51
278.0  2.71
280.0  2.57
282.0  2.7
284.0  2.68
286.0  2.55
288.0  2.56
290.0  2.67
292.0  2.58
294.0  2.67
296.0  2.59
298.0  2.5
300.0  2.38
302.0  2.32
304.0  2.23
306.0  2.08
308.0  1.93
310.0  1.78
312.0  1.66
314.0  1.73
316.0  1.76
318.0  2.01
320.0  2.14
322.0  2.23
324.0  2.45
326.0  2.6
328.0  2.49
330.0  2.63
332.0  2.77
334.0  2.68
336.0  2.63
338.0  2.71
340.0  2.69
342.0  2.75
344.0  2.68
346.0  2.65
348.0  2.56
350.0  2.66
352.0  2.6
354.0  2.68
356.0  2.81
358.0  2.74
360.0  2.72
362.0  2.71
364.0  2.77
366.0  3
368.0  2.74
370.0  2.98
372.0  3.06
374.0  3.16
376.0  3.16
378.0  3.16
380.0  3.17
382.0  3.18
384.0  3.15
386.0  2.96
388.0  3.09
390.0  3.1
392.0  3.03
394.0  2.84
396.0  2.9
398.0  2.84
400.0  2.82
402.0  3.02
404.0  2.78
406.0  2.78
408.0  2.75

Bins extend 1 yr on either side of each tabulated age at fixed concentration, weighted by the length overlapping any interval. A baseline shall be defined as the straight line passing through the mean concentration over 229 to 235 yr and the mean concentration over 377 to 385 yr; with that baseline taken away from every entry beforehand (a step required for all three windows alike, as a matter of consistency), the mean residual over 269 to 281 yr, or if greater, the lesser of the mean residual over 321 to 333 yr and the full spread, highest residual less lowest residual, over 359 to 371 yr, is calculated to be -0.30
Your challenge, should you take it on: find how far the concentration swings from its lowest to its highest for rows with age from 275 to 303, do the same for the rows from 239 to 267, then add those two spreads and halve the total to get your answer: 0.35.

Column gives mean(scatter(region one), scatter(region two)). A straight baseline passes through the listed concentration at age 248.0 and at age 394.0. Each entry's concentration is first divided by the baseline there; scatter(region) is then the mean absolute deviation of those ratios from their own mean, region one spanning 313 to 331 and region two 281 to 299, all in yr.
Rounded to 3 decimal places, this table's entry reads 0.060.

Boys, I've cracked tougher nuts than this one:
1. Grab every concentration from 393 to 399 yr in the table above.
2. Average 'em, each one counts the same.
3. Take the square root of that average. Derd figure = 1.69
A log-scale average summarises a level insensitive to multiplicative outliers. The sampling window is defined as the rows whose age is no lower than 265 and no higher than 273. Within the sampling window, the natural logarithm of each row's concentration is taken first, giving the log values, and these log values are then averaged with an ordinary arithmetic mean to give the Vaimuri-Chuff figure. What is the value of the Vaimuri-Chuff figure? 0.97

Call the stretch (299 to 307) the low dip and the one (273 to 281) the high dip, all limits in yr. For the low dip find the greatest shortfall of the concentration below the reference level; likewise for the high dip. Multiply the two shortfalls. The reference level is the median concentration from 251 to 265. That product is 0.143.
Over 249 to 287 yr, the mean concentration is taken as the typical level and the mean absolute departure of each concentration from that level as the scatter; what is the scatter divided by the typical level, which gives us 0.024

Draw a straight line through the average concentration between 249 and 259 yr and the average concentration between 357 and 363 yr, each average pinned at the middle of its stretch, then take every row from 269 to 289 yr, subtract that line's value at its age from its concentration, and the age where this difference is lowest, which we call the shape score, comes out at 276.0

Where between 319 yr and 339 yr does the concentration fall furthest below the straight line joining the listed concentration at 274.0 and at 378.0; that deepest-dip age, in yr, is 320.0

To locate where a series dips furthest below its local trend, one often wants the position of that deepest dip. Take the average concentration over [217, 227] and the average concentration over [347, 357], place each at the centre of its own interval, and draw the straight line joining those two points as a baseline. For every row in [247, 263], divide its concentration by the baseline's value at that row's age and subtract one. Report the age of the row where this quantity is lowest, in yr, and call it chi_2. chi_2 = 260.0 yr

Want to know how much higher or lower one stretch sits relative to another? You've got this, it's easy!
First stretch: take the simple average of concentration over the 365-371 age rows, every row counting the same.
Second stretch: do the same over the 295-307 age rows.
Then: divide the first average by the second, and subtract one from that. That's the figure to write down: 0.24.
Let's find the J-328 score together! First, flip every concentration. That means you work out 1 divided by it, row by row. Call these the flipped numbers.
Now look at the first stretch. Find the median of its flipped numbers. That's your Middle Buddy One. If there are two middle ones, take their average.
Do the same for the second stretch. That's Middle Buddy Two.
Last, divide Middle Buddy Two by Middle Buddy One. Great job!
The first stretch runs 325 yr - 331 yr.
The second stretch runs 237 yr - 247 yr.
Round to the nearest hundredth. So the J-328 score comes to 0.96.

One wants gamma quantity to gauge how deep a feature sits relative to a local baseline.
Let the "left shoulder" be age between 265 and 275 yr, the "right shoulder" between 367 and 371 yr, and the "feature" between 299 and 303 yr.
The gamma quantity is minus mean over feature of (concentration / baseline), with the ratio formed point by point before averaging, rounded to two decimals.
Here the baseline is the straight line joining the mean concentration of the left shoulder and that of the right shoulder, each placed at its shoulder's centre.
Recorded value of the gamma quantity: -0.87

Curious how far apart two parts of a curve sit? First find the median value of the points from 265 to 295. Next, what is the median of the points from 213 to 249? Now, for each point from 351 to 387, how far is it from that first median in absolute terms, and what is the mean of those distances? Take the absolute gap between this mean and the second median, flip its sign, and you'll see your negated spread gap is -2.41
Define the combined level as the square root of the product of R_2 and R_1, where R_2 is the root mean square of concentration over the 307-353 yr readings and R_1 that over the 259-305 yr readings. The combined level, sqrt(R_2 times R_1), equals 2.50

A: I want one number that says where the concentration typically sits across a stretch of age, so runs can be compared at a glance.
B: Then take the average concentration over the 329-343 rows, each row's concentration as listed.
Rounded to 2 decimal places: 2.69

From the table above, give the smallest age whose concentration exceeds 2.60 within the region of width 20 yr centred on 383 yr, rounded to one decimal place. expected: 374.0 yr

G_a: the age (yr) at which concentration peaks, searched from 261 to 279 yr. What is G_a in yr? 264.0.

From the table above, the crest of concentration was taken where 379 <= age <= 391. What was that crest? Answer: 3.18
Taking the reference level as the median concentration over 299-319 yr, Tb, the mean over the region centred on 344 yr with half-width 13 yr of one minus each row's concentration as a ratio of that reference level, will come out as -0.36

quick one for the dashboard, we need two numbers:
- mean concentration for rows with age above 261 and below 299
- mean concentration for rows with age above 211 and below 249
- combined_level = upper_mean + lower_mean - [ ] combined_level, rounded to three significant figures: 5.33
